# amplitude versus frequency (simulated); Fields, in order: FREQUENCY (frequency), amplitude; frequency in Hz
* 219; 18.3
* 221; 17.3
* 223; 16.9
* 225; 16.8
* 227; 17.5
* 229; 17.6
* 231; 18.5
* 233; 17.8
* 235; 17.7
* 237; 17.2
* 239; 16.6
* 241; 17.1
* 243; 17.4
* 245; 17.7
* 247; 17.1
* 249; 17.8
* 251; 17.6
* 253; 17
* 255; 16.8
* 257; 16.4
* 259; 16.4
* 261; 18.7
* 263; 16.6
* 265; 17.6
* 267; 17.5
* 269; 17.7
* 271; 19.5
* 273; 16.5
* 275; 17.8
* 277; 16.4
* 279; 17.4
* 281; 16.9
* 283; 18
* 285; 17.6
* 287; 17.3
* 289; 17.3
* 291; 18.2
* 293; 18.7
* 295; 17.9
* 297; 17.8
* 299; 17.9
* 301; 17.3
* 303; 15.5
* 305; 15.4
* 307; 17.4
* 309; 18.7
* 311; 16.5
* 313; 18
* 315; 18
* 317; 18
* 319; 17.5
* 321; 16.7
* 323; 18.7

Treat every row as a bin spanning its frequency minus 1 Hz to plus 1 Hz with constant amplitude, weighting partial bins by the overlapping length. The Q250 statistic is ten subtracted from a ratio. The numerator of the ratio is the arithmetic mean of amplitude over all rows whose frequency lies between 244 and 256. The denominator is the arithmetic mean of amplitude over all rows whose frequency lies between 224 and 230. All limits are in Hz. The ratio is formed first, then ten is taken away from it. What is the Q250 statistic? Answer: -9.00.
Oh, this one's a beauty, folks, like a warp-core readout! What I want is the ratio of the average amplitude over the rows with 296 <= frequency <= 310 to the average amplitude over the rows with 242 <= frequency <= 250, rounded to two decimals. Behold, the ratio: 0.98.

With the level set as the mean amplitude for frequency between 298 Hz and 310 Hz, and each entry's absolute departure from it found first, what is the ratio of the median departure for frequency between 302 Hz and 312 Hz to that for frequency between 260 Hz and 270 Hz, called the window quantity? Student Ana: 2.7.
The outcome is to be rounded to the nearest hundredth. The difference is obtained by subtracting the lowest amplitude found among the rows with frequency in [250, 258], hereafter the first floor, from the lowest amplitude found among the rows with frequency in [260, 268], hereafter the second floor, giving 0.20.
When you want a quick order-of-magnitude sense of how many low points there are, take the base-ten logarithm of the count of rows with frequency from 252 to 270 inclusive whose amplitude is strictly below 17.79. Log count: 0.90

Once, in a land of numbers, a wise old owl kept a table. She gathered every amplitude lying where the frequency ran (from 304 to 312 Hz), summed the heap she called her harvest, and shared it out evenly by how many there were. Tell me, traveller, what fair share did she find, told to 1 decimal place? 17.0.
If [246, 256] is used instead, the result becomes 17.3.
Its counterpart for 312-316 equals 18.0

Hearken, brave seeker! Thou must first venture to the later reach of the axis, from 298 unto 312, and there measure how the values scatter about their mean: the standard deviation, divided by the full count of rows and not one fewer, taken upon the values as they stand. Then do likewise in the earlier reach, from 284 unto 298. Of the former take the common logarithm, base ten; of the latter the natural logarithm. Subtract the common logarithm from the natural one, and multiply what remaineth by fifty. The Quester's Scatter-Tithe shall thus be -41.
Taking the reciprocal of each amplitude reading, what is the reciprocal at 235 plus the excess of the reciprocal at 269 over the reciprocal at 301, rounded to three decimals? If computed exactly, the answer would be 0.055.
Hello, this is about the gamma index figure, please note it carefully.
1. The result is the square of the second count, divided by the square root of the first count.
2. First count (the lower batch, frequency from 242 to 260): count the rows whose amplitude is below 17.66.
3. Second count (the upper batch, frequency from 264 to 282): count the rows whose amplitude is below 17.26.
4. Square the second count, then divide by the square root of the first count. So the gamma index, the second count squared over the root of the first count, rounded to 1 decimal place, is 3.4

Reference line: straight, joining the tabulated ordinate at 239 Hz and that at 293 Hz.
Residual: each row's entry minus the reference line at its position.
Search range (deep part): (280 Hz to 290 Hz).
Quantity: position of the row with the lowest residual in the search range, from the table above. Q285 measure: 281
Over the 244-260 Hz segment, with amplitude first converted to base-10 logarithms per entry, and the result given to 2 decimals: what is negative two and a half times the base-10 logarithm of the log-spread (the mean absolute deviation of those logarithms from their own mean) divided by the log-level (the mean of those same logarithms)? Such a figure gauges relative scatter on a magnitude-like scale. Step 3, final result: 5.08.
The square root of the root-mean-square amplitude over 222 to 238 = 4.18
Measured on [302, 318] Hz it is 4.15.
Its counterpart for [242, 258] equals 4.15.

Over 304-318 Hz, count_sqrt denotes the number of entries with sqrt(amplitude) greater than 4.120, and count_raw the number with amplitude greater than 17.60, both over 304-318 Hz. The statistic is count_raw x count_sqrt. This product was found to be 20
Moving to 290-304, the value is 30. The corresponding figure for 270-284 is 12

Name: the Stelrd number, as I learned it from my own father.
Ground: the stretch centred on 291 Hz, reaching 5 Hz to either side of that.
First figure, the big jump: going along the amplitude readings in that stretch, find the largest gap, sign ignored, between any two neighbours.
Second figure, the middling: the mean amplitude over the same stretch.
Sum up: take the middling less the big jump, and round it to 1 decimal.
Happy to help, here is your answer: 17.0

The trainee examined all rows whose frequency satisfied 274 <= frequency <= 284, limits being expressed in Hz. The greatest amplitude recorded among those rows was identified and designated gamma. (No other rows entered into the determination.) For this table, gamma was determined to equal 18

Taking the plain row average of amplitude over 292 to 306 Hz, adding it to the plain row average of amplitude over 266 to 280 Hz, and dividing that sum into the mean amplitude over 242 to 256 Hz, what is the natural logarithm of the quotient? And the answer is -0.695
